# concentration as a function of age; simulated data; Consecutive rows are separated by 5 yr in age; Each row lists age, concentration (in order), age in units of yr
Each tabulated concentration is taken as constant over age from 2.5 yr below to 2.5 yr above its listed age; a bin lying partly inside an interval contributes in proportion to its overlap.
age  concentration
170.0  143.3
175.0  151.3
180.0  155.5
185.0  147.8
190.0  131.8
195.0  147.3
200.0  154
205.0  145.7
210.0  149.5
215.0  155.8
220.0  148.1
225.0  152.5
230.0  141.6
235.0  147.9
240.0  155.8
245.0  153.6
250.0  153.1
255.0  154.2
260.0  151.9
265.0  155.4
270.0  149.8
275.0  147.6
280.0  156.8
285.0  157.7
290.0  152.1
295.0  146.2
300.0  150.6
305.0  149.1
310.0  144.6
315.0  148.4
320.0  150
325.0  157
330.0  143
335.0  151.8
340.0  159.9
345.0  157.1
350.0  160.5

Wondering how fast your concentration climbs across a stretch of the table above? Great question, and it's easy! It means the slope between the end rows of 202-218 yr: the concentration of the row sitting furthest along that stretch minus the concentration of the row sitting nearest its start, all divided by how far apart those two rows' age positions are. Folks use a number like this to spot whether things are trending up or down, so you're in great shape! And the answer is 1.01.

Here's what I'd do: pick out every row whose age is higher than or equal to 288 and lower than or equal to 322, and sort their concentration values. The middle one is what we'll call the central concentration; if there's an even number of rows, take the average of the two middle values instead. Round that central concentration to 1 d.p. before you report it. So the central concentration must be 149.1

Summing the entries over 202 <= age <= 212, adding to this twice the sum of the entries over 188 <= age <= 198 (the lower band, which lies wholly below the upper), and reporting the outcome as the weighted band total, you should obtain 853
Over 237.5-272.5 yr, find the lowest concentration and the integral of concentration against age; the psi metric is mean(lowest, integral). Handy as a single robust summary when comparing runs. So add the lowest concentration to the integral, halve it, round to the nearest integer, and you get 2759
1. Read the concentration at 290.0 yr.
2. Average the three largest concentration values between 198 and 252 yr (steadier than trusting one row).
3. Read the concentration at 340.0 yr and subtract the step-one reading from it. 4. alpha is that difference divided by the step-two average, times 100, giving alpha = 5.0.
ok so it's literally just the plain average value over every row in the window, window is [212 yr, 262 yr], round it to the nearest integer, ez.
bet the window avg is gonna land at 151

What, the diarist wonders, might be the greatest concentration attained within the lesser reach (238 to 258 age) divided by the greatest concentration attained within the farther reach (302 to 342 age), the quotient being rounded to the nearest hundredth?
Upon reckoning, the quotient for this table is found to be 0.97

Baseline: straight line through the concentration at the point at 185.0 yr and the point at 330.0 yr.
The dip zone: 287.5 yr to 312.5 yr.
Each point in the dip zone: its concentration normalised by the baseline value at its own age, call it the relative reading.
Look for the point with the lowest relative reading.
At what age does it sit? 310.0 yr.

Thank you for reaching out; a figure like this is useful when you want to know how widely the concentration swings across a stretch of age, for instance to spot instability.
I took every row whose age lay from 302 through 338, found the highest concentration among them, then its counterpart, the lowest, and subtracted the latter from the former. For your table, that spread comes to 14.0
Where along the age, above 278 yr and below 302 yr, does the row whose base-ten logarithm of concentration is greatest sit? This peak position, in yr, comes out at 285.0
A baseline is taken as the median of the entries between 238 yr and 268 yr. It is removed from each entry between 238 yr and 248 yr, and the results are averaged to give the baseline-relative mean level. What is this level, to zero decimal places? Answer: 1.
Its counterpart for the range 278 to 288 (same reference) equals 3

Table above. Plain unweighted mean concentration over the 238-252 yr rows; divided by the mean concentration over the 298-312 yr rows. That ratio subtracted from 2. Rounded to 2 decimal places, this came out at 0.96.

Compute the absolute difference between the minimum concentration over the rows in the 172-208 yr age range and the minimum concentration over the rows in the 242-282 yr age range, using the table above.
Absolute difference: 16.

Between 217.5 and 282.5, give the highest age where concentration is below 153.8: 275.0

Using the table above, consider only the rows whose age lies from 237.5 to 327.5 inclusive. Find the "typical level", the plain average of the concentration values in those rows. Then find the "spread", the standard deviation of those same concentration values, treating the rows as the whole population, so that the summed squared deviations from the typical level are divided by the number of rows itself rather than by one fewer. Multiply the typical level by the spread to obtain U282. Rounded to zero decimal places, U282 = 571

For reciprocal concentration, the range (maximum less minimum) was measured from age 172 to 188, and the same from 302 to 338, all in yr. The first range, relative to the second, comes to 0.54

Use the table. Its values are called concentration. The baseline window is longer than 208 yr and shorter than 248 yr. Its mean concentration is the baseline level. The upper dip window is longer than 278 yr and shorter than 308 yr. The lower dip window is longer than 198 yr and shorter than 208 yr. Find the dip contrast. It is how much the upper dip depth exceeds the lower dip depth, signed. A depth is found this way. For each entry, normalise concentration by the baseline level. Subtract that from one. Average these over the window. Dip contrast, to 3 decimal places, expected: -0.015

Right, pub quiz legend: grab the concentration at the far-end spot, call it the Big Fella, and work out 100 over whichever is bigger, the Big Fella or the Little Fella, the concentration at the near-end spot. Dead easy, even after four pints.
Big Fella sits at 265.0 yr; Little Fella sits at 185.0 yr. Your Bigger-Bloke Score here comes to 0.644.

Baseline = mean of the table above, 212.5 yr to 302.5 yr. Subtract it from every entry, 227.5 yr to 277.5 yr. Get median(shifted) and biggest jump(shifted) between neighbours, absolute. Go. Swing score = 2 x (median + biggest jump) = 17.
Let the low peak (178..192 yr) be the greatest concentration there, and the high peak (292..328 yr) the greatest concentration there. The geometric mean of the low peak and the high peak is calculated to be 156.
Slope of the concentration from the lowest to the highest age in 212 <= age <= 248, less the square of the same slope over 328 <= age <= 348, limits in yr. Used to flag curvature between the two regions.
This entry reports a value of -0.96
